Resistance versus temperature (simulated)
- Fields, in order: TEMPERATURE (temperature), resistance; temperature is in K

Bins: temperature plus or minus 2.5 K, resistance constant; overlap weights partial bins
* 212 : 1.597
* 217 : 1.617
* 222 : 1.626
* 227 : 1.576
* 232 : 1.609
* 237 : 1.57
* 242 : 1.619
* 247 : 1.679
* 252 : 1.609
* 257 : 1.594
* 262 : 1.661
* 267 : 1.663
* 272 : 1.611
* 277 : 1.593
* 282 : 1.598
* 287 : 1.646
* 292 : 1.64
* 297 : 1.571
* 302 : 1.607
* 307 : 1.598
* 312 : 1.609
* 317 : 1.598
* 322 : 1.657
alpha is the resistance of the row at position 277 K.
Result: 1.593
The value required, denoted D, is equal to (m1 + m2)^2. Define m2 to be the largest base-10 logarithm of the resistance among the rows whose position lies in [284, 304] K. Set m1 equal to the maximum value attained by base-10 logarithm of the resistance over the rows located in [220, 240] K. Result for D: 0.183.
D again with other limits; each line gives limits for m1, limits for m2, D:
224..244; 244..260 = 0.189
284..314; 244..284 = 0.195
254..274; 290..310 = 0.190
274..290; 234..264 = 0.195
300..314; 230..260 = 0.186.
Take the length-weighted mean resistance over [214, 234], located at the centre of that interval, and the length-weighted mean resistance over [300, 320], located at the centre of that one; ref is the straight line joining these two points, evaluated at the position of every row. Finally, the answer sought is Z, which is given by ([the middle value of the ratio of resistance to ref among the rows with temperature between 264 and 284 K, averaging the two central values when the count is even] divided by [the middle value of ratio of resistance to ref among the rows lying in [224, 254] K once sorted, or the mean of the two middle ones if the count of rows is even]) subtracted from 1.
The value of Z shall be 0.002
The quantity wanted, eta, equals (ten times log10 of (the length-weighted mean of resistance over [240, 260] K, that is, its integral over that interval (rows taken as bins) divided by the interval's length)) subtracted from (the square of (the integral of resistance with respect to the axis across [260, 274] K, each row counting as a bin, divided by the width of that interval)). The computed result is 0.60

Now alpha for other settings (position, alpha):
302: 1.607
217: 1.617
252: 1.609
